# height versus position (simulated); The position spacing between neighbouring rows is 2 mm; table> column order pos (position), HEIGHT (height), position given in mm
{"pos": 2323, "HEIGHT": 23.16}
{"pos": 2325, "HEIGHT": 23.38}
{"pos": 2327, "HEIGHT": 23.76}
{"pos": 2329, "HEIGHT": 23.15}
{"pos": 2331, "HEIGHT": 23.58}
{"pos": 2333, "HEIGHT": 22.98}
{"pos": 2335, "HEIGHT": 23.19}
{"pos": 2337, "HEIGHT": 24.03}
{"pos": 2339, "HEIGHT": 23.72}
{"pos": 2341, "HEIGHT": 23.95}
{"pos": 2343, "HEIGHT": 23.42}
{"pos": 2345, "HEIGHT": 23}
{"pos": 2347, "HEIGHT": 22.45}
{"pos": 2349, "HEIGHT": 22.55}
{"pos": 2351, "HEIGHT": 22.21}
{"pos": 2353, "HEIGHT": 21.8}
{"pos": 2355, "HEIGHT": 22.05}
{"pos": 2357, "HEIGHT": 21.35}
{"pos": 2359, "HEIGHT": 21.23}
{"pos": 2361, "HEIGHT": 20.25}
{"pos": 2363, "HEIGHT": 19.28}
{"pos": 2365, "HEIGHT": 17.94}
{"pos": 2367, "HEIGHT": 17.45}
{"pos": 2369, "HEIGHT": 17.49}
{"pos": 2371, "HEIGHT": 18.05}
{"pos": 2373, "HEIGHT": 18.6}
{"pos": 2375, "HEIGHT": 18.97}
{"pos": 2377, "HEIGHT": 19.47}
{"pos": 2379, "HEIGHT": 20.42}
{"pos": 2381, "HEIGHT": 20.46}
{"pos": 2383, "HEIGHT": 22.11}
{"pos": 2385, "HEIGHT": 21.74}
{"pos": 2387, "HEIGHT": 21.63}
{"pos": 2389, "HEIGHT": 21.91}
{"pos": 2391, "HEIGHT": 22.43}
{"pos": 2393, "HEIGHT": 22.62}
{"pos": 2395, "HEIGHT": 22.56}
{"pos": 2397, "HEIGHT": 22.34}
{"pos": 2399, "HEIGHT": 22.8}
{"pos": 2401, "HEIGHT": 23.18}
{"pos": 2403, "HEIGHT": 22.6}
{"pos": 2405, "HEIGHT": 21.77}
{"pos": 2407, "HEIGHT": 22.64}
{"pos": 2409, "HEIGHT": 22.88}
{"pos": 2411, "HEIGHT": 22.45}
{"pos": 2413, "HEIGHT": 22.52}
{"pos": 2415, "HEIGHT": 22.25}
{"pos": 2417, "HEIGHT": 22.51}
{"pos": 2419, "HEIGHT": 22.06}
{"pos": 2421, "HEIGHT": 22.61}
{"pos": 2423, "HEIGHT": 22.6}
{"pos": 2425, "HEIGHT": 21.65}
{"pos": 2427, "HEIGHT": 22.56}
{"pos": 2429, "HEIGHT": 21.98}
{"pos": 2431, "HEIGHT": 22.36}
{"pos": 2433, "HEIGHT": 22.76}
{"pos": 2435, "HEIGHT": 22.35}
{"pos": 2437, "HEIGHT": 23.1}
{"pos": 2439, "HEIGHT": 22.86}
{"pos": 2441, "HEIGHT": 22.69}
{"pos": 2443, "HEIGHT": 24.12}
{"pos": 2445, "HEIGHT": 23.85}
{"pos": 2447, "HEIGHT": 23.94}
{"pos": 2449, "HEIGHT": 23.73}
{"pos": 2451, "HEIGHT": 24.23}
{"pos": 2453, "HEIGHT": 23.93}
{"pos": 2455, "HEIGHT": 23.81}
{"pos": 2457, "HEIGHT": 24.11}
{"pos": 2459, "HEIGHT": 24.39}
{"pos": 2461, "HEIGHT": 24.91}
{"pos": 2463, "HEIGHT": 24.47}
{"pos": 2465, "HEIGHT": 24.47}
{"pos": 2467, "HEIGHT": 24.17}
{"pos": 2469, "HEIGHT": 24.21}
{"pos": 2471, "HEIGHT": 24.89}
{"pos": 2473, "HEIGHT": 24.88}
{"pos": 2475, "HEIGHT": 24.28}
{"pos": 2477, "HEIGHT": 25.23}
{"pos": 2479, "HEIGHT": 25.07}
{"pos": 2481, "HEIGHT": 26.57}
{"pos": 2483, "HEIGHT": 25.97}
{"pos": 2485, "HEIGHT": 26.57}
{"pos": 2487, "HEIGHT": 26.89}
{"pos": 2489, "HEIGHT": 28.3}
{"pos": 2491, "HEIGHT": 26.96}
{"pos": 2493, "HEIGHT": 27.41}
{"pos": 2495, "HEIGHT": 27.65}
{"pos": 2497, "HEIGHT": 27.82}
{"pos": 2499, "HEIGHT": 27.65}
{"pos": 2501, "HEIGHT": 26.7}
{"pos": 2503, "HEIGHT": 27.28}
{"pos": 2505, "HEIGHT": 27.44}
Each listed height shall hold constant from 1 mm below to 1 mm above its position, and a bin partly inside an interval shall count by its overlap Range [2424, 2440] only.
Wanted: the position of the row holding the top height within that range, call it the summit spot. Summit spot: 2437 mm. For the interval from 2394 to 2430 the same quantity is 2401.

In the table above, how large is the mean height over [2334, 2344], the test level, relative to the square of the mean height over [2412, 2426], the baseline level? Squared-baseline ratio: 0.0475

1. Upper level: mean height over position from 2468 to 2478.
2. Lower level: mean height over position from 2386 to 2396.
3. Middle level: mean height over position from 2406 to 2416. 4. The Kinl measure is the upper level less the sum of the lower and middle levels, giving -20.1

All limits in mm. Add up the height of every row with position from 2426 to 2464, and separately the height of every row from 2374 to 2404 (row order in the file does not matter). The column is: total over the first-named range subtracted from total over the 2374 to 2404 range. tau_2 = -121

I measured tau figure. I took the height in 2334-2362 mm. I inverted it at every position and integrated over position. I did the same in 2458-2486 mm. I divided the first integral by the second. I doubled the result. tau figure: 2.22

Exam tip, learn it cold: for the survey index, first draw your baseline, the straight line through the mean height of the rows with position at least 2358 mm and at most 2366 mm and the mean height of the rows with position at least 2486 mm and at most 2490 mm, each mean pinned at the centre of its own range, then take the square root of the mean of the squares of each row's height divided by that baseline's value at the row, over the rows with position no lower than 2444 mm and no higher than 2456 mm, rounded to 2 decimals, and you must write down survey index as 0.95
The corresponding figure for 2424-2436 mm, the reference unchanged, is 0.93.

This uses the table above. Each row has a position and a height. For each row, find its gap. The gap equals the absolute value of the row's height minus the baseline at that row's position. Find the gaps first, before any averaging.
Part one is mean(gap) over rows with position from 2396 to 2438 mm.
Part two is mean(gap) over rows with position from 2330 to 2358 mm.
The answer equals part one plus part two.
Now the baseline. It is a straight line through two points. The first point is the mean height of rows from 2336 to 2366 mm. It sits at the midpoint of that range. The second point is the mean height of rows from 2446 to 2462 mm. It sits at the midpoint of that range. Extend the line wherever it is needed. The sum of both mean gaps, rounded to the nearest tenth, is 2.1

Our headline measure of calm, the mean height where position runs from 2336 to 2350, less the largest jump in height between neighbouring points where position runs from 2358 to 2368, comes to 22.0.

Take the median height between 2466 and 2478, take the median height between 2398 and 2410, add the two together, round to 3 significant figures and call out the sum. 47.3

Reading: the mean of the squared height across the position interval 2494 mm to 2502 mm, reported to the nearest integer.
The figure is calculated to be 754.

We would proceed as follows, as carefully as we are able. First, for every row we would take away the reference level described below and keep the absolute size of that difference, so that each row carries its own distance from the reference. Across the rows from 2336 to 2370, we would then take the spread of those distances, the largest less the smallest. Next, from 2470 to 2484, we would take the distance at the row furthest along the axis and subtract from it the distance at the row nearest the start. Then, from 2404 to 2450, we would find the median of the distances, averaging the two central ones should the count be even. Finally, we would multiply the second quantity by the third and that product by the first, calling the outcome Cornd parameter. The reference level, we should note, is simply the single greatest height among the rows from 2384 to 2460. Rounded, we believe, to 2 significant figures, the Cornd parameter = 13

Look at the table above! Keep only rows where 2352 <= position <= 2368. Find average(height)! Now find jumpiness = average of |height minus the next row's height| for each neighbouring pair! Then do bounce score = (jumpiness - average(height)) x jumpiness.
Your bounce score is -13.5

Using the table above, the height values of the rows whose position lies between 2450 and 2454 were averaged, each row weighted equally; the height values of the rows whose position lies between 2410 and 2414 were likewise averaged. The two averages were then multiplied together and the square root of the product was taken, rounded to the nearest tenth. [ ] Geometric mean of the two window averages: 23.3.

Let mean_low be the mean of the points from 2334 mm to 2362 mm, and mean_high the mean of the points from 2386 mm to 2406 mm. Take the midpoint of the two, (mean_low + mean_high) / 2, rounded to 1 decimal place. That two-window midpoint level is 22.4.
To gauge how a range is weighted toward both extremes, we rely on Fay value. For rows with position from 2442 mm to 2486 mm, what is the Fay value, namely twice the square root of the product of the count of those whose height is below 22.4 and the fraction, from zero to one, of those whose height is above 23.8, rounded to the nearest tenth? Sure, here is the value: 0.0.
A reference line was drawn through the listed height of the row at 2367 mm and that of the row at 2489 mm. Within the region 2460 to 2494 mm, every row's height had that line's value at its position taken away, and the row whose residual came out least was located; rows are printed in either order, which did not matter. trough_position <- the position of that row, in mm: 2475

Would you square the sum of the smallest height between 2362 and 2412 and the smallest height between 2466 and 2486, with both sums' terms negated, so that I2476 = 1732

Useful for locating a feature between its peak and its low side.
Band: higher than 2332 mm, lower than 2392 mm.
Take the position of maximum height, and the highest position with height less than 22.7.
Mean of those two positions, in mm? 2364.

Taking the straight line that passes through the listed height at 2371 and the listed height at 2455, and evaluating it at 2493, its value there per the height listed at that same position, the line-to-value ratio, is 0.96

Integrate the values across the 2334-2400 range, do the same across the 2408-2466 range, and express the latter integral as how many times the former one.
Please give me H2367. 1.0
